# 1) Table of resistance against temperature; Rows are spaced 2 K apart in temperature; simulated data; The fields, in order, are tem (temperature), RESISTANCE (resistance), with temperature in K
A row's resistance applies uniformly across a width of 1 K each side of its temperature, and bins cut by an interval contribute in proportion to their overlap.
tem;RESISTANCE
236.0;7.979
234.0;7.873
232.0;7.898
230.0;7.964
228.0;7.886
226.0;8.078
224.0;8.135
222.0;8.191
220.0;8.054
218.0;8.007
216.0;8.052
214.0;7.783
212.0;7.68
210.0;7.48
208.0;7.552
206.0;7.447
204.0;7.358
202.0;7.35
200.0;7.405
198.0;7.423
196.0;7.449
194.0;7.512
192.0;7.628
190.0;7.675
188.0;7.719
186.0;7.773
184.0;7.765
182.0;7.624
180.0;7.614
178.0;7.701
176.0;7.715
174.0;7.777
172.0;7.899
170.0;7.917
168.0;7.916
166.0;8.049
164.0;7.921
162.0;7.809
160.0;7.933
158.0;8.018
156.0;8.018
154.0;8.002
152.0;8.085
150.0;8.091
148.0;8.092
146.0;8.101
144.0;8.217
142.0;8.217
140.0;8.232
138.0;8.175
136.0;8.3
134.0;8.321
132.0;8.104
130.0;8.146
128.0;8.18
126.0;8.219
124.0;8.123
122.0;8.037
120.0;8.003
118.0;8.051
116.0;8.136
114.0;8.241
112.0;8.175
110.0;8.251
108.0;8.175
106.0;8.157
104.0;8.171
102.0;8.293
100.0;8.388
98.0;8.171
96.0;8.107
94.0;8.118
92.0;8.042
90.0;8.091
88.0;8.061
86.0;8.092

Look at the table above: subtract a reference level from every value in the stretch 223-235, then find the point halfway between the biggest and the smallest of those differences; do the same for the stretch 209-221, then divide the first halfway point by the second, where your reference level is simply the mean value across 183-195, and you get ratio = 3.7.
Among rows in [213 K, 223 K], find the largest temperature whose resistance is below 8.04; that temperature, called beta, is 218.0 K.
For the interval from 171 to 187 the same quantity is 186.0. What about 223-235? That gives 234.0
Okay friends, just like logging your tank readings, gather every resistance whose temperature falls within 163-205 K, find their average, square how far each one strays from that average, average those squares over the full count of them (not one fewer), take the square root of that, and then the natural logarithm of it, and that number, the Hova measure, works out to -1.6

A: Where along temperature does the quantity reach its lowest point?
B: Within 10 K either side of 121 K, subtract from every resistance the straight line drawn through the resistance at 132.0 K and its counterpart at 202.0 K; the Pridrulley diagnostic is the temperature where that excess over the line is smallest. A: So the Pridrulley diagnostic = 120.0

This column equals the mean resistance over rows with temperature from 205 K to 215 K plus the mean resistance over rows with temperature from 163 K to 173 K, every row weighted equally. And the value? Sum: 15.5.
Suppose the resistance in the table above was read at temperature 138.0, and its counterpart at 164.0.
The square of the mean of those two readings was 64.8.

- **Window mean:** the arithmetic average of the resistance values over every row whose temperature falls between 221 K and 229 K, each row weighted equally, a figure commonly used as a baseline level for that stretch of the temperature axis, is 8.07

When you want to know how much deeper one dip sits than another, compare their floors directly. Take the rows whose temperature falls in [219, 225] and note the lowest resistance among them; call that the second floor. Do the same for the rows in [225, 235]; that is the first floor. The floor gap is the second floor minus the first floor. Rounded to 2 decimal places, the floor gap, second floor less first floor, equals 0.18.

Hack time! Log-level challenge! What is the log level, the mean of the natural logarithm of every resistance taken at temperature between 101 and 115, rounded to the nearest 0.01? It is 2.11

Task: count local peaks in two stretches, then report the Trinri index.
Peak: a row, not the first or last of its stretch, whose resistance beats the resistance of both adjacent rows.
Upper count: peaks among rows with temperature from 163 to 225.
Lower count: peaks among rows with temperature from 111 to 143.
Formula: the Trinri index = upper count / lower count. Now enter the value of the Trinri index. 1.5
